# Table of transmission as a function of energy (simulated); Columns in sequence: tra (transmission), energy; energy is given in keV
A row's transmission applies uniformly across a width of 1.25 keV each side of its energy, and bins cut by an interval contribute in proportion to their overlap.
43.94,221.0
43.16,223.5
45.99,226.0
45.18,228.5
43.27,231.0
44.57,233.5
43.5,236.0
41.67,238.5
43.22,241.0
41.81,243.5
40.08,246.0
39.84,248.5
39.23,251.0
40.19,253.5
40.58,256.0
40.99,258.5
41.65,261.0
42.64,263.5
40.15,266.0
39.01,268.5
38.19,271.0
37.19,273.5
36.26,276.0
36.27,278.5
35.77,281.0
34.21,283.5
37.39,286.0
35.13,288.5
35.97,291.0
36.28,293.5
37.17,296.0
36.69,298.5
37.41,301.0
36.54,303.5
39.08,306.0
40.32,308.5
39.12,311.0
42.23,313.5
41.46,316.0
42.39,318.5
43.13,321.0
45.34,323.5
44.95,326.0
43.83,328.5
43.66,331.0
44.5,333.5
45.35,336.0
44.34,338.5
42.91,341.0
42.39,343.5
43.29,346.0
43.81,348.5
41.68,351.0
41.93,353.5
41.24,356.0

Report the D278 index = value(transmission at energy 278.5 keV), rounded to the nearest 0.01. 36.27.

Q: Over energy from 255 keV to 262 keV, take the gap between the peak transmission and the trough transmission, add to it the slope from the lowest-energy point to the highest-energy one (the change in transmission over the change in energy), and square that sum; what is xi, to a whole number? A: 2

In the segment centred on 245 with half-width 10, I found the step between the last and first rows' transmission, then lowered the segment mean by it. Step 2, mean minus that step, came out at 44.5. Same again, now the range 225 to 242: 46.7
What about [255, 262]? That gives 40.0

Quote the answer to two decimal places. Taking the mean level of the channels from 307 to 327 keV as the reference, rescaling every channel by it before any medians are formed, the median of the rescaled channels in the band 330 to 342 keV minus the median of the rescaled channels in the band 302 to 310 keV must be 0.12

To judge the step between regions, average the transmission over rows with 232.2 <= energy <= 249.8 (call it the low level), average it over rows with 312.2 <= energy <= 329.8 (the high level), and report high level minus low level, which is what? 1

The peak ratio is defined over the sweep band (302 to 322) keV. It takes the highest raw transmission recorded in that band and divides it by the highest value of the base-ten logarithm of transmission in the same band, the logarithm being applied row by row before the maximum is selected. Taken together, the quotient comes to 26.4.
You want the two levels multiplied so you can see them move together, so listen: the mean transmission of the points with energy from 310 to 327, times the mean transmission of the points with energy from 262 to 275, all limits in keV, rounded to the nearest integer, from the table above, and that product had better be 1682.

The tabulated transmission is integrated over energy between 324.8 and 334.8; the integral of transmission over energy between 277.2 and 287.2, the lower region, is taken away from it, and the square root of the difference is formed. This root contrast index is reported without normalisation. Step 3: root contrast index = 9.1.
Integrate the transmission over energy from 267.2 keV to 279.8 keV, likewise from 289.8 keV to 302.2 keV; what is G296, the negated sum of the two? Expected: -926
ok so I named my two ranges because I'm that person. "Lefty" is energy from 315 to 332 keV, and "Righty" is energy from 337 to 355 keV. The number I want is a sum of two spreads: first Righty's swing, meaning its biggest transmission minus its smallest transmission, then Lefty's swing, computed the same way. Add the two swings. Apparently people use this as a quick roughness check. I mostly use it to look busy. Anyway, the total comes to 6.5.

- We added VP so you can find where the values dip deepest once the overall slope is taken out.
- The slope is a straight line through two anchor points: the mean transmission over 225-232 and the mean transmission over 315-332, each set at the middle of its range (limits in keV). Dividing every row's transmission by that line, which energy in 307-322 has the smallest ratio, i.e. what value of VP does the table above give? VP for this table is 311.0 keV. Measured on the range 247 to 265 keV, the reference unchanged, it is 251.0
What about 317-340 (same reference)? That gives 318.5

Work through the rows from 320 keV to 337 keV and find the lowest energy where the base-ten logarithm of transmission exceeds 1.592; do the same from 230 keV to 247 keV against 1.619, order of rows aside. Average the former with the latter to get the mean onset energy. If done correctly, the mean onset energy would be 276.0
